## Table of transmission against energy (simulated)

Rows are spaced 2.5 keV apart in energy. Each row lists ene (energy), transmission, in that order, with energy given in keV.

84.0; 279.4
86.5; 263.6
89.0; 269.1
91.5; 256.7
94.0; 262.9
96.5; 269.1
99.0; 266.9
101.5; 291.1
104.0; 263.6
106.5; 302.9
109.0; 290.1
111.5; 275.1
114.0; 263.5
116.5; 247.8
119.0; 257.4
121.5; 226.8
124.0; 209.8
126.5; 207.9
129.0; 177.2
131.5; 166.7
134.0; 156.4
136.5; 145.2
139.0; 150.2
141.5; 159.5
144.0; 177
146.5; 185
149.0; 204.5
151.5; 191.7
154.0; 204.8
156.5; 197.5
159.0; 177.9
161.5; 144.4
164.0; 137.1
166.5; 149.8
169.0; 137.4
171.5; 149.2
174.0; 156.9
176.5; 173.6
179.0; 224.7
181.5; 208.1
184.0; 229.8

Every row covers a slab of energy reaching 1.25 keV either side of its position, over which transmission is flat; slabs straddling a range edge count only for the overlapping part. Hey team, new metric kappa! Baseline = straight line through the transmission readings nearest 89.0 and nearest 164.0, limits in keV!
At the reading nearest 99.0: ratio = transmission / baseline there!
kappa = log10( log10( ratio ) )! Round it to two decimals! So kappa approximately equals -1.59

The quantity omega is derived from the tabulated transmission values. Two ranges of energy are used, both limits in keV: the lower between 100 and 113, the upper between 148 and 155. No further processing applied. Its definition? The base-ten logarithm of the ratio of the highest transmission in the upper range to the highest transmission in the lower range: -0.17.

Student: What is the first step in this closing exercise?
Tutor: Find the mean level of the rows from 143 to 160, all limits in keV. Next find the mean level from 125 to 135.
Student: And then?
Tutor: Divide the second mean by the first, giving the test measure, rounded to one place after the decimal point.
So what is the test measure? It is 0.9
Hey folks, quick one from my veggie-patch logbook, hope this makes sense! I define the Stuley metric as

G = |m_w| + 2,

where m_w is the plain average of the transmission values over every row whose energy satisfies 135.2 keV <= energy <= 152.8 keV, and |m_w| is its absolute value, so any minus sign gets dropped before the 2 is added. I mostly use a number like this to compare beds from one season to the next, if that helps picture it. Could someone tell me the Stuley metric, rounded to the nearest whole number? 175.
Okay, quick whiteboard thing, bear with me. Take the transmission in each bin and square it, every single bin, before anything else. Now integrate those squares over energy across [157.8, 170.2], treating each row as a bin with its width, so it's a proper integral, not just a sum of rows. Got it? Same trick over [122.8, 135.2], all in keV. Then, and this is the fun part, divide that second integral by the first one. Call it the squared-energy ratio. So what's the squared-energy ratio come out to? 1.5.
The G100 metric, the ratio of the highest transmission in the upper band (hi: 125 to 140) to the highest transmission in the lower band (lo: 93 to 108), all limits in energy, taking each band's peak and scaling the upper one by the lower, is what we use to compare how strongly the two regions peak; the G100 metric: 0.69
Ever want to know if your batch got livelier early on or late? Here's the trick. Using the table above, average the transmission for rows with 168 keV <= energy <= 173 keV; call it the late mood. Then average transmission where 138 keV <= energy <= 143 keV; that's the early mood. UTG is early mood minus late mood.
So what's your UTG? 12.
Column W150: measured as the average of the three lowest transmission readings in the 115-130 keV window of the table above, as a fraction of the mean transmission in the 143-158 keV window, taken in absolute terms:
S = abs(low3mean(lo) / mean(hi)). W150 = 1.03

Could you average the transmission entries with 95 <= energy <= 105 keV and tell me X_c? 273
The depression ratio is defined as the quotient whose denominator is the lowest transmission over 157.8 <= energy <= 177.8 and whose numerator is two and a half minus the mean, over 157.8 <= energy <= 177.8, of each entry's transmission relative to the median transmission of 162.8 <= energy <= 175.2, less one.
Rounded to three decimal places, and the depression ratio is 0.018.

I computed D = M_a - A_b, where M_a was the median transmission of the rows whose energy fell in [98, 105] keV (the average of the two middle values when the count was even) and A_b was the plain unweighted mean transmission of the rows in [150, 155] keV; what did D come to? 69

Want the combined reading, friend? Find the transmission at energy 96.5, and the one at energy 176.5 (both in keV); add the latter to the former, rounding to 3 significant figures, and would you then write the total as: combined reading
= 443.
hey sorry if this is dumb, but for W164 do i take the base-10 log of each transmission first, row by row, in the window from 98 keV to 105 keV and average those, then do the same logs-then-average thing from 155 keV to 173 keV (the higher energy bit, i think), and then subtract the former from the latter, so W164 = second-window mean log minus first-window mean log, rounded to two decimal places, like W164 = -0.25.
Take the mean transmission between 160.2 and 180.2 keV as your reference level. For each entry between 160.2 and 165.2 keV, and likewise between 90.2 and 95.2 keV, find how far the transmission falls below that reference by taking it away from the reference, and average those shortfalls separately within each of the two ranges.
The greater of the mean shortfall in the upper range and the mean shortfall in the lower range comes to 18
